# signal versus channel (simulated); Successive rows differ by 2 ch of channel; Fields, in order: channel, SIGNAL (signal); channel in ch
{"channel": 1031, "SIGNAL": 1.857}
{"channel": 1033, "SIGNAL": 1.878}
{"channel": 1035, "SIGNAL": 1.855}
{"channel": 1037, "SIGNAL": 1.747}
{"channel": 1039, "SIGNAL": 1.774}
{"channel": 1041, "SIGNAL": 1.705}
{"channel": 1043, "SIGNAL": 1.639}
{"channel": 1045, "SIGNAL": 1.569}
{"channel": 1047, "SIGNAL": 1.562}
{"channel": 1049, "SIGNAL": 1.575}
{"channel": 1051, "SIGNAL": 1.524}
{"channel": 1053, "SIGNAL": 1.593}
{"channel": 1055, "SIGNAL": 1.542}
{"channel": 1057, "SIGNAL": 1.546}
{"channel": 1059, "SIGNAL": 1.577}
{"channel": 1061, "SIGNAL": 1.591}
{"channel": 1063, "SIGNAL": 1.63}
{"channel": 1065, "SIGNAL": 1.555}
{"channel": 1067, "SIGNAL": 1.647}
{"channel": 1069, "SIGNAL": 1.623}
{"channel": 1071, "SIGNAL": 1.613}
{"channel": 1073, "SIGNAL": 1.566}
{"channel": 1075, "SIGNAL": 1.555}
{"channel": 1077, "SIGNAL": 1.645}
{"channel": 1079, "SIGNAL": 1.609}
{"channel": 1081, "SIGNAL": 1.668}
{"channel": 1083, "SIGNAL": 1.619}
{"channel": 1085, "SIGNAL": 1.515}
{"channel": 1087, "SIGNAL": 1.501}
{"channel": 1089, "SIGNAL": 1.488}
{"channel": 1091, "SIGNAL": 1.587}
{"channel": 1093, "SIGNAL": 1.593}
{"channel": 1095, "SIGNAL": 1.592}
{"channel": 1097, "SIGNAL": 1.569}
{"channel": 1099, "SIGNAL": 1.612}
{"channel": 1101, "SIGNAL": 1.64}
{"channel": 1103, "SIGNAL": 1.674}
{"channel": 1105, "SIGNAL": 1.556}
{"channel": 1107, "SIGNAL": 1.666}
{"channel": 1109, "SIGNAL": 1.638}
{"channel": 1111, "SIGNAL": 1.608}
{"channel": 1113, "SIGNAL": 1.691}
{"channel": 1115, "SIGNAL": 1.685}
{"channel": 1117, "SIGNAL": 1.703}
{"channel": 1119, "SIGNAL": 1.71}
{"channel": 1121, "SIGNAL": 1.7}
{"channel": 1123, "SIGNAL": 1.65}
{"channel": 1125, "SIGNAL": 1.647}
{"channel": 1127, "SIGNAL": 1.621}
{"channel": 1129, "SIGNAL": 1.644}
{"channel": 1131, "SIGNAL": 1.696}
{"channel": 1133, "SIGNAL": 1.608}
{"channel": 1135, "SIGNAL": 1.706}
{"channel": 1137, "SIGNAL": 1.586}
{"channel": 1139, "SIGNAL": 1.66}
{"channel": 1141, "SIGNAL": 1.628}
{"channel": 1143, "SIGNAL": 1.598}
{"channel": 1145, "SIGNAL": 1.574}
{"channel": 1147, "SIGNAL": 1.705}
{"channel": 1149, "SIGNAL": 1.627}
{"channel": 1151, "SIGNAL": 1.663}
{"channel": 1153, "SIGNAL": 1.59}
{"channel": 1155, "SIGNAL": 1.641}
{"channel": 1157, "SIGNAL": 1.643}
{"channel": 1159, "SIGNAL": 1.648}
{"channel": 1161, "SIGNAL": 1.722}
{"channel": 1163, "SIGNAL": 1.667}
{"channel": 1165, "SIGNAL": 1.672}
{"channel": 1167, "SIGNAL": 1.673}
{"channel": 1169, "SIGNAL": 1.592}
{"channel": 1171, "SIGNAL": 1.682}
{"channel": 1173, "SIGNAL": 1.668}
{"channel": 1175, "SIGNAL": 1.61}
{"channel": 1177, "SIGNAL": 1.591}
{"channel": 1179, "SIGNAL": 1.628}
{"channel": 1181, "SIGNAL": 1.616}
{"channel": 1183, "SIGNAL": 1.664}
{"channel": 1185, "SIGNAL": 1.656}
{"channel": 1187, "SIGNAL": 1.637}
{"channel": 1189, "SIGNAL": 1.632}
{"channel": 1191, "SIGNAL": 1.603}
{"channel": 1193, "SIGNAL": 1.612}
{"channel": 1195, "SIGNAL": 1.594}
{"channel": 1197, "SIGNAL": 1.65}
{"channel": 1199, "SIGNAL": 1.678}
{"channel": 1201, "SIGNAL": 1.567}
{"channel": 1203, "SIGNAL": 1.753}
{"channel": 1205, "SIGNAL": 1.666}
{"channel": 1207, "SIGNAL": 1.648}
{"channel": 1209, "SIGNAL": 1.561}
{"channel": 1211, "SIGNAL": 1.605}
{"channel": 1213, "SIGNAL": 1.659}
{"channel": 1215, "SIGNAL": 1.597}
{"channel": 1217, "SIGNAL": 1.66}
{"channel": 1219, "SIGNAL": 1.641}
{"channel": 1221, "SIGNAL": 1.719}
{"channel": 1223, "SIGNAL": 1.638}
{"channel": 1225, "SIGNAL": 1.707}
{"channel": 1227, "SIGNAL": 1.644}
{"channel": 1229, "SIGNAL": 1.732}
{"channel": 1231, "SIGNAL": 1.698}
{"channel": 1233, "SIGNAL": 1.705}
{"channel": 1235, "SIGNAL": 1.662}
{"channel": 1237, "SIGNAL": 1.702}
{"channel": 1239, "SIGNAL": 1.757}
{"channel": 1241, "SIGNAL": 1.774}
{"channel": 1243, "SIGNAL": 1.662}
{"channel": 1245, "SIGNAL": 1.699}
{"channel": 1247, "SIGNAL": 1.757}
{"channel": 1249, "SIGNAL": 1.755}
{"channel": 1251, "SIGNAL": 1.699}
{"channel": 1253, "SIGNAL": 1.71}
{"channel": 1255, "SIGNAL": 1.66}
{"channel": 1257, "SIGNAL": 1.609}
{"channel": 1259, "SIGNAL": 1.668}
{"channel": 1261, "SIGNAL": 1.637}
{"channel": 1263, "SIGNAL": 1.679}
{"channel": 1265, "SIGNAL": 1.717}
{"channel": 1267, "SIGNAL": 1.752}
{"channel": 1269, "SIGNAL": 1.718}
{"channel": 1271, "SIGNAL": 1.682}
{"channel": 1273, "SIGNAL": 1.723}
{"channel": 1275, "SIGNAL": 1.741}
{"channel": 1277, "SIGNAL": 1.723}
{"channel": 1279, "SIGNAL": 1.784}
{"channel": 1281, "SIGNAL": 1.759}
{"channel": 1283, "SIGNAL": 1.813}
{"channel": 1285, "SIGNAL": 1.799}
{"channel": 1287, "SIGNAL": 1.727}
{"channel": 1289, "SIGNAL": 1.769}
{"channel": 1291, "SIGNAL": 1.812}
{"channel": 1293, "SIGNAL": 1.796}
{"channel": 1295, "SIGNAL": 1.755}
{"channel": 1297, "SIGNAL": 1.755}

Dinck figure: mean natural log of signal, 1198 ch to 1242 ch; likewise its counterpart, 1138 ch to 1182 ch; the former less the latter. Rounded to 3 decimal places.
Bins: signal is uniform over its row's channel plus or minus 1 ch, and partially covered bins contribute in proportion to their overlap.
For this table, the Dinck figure 0.018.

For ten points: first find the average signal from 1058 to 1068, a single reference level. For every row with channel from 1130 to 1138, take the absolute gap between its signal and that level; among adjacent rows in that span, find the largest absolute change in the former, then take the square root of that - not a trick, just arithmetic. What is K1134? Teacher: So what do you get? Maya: 0.31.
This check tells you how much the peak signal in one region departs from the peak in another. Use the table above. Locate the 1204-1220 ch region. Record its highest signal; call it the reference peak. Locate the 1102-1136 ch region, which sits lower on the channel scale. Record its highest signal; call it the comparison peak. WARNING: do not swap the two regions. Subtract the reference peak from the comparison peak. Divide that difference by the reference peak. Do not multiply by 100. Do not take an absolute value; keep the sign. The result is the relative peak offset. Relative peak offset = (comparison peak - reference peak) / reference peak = 0.03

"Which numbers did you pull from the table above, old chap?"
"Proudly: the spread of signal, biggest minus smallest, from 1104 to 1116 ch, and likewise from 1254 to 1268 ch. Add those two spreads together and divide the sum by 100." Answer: 0.0028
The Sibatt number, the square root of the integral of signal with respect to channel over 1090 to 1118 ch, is 6.755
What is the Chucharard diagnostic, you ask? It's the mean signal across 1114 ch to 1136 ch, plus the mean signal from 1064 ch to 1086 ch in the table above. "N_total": 3.27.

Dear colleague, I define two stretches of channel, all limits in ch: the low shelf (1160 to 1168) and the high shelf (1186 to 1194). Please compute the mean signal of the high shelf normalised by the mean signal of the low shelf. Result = 0.96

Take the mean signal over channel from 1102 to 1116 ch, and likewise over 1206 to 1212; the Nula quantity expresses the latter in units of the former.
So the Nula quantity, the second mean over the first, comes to 0.98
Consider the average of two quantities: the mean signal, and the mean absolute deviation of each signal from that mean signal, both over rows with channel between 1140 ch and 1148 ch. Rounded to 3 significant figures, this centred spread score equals 0.833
